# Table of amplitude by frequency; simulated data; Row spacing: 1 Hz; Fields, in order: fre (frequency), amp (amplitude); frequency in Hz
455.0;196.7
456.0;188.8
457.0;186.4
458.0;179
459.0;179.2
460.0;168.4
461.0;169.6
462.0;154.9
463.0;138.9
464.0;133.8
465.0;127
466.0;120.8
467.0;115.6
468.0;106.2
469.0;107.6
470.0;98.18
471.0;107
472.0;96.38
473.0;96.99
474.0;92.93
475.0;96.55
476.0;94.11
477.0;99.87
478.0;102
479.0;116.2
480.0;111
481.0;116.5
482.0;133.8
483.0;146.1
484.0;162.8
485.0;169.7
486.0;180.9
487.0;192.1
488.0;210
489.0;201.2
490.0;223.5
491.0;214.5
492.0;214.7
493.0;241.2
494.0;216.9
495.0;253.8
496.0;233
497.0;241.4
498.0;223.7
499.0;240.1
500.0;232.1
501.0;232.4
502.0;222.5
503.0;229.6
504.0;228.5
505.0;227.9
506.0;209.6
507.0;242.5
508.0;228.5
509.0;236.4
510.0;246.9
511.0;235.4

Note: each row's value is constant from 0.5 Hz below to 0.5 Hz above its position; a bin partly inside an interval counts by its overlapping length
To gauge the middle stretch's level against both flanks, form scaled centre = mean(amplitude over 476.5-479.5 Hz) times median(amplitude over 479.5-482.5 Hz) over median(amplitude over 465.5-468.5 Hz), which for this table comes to 107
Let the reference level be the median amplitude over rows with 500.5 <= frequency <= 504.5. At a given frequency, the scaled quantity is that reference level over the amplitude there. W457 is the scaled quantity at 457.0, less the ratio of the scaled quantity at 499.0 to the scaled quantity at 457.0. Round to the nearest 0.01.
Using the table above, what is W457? 0.45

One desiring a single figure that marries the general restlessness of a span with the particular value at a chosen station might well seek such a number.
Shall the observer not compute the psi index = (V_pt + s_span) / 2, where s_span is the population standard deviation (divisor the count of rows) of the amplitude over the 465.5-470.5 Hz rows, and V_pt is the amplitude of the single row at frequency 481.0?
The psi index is 62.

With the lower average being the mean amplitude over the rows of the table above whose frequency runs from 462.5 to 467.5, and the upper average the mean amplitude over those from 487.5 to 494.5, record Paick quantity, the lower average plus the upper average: 345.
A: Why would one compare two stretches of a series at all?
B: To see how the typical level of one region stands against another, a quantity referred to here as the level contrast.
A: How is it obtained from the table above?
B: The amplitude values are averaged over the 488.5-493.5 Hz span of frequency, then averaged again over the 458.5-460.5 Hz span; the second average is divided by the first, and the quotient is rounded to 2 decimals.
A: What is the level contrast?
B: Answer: 0.79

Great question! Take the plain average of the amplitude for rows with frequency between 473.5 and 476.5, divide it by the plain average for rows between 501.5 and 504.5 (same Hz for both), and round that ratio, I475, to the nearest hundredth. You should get 0.42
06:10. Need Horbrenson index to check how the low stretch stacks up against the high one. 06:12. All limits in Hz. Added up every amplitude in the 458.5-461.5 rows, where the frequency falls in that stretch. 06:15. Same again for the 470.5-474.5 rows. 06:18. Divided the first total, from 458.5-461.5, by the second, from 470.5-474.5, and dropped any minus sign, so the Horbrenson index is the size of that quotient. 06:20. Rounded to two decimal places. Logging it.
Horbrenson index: 1.32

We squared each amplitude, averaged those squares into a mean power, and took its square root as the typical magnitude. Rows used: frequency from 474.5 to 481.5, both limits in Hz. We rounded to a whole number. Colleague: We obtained 106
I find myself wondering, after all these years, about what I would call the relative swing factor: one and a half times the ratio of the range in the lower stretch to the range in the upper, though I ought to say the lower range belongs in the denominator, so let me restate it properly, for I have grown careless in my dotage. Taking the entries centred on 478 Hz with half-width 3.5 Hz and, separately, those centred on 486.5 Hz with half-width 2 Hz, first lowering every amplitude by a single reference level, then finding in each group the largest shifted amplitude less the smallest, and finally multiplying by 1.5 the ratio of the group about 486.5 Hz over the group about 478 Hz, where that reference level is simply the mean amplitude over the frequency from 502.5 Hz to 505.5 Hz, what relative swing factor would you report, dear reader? 2.7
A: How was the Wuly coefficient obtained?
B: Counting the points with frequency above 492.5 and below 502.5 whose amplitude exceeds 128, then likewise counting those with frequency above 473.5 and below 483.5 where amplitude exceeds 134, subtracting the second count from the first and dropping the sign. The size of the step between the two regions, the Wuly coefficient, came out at 9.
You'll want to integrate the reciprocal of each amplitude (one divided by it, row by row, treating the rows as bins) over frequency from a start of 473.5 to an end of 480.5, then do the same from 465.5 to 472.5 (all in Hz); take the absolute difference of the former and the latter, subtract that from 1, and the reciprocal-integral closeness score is 0.996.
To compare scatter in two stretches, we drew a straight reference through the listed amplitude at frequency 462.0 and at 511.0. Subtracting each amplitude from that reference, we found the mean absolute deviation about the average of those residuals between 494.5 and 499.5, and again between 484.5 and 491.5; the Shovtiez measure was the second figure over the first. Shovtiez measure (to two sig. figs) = 1.4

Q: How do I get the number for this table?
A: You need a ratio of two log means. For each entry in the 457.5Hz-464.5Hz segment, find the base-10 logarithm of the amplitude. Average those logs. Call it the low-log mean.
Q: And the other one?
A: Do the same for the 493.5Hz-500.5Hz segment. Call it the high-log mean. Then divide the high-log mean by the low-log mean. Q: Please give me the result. 1.08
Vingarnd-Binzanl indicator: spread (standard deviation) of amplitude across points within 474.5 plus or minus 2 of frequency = 2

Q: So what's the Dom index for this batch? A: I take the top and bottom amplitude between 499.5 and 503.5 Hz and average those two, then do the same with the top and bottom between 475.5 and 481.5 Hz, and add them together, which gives 333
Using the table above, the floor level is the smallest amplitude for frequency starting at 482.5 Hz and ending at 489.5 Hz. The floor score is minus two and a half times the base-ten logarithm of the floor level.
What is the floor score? -5.41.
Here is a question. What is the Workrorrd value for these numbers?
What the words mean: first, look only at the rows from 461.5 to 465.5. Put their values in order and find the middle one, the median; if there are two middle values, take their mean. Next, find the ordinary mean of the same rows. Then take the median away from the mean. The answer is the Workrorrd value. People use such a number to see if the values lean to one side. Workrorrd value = 2.3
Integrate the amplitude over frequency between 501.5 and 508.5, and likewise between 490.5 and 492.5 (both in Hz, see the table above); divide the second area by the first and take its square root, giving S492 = 0.52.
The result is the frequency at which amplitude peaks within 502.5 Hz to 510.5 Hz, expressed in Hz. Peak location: 510.0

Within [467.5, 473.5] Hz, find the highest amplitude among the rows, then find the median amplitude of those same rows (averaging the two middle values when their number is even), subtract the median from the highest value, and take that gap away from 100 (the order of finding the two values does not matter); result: 95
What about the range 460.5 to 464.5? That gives 77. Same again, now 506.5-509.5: 94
